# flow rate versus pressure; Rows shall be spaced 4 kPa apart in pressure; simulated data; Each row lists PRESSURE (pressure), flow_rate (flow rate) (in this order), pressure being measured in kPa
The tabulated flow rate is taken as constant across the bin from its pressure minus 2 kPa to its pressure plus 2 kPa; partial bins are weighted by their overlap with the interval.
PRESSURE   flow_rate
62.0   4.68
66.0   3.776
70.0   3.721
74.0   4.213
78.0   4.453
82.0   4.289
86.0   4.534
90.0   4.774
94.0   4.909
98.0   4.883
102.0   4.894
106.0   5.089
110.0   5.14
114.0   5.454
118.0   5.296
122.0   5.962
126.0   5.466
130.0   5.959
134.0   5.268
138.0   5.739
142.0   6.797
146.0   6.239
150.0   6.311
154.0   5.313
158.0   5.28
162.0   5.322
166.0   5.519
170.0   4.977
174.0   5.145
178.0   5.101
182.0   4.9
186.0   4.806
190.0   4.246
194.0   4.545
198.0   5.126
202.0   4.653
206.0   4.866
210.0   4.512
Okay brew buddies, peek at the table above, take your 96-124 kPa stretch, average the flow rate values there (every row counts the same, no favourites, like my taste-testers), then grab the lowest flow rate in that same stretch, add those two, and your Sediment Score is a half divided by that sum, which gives 0.049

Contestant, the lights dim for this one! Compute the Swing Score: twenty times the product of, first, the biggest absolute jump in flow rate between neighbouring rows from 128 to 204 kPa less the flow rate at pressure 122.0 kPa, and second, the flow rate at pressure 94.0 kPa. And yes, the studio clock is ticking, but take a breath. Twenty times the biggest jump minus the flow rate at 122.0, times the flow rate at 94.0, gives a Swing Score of -481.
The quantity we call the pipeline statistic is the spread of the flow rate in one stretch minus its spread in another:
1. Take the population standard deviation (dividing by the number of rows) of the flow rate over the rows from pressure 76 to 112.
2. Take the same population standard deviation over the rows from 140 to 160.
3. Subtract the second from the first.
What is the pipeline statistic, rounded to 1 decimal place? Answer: -0.3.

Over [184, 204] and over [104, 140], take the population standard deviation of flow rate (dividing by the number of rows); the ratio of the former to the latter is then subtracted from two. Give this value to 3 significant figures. 1.07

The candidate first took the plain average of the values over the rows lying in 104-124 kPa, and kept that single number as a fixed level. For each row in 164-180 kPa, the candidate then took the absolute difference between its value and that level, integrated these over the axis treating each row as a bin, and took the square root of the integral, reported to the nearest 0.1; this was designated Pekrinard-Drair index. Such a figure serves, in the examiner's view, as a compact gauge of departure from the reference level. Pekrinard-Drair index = 2.1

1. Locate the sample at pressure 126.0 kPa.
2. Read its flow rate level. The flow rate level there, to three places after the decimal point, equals 5.466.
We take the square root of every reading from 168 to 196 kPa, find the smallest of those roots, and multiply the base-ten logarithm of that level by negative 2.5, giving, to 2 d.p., -0.78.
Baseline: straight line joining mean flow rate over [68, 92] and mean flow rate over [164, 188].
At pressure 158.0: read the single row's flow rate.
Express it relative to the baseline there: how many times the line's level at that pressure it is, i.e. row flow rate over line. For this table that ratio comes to 1.07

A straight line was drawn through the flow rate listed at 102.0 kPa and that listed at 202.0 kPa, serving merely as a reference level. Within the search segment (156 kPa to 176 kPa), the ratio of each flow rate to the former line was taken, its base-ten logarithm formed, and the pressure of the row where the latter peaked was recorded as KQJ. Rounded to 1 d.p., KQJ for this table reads 166.0 kPa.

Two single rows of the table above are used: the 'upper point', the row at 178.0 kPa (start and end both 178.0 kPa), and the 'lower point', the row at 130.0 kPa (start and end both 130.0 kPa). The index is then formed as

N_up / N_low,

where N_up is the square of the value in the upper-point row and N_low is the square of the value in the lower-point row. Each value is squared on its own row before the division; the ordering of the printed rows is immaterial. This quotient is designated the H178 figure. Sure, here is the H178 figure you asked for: 0.73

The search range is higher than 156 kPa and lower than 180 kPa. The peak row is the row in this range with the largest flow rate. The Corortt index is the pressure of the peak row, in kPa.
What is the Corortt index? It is 166.0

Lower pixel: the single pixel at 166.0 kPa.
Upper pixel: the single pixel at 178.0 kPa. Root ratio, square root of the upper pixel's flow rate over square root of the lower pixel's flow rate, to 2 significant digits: 0.96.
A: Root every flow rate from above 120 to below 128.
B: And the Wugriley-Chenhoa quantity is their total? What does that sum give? 4.78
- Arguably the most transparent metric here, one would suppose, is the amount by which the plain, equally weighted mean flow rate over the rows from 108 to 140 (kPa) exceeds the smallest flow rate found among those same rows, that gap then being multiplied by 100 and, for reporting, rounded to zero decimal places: 40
